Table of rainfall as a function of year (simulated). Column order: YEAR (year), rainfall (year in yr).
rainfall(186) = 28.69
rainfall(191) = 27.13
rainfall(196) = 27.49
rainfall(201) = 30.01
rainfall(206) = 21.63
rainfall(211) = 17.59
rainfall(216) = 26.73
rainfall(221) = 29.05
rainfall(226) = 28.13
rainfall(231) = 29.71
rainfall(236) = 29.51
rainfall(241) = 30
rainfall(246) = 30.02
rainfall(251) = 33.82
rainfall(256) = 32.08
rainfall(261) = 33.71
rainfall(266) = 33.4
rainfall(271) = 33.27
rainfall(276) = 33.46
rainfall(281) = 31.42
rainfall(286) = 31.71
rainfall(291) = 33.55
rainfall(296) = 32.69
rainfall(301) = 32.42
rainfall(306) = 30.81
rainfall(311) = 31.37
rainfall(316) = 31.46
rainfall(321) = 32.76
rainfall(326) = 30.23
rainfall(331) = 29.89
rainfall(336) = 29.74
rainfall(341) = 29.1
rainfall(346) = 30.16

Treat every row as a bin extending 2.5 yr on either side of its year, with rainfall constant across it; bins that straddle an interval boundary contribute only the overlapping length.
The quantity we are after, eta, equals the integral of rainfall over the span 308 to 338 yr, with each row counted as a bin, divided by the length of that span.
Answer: 30.9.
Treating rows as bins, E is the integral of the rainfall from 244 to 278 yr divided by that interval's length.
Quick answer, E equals 32.9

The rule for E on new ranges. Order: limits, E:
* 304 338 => 30.9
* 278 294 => 32.3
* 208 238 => 26.7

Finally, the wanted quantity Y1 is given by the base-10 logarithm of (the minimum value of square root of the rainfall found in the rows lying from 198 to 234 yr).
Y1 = 0.623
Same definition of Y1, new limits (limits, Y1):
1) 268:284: 0.749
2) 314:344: 0.732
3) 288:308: 0.744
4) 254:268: 0.753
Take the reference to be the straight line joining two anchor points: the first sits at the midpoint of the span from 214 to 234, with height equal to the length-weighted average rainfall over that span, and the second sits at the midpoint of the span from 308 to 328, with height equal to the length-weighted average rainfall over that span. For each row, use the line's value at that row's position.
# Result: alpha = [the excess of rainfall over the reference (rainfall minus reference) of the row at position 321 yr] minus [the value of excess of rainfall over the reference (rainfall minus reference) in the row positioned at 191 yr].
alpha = 1.5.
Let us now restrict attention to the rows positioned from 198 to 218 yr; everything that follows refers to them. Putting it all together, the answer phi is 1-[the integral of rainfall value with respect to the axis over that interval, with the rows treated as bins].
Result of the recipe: -479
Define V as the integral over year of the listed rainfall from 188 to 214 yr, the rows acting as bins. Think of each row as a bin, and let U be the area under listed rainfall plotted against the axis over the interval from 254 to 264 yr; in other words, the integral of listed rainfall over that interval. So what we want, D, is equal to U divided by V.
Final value 0.51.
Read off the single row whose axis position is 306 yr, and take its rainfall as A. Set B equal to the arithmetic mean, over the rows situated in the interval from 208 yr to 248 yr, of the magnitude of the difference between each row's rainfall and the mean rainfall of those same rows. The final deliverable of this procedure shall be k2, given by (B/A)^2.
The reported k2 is 0.0078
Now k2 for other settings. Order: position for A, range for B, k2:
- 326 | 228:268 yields 0.0032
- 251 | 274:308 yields 0.0006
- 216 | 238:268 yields 0.0030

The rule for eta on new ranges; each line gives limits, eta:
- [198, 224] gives 25.1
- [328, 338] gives 29.8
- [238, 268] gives 32.1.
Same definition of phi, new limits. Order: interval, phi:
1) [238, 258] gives -627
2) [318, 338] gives -613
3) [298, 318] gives -630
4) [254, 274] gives -662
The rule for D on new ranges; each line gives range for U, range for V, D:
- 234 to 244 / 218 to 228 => 1.04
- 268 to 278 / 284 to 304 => 0.51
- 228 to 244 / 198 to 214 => 1.27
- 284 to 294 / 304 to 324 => 0.52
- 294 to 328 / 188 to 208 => 2.01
